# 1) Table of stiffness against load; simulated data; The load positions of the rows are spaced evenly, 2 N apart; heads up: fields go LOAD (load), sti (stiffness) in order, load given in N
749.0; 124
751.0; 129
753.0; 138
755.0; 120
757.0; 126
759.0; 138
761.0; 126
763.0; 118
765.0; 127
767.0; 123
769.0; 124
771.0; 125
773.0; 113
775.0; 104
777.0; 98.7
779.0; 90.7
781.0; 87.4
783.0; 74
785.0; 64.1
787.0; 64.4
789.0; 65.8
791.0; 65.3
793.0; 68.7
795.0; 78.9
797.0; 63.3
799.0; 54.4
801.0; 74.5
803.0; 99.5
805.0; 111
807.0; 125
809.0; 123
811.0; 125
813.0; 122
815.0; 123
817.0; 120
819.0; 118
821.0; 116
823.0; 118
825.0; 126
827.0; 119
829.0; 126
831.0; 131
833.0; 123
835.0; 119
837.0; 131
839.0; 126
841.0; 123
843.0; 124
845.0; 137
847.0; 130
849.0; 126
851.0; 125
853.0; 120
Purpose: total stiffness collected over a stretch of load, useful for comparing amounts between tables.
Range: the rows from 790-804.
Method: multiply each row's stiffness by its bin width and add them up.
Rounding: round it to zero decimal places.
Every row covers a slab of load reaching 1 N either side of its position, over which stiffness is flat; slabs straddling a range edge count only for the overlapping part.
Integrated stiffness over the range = 1009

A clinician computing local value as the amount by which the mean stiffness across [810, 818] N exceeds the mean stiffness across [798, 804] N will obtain 46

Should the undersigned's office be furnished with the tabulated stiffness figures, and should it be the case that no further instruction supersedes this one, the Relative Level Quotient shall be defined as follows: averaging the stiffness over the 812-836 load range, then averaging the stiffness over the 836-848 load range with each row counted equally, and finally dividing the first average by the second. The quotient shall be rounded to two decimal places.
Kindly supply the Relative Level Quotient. 0.95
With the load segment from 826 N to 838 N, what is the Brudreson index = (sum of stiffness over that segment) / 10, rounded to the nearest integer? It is 75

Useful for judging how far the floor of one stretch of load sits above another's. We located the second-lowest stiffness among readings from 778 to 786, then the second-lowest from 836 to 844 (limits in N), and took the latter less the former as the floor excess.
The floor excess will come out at 50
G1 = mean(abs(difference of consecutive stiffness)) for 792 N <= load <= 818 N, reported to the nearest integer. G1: 10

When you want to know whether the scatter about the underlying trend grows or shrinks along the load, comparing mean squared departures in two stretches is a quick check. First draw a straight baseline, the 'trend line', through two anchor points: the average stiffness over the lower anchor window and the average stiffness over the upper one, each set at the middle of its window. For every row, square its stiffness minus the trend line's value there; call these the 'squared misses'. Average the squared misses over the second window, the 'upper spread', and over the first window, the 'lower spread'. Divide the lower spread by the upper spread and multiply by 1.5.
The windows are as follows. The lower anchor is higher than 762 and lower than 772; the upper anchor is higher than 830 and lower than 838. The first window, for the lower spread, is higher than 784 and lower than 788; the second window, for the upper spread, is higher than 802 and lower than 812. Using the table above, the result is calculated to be 32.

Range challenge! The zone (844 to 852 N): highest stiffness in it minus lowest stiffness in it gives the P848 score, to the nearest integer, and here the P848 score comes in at 12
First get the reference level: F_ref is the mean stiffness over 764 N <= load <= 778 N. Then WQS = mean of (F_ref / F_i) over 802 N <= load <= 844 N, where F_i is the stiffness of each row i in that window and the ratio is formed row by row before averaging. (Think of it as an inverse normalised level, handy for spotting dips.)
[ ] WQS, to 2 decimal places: 0.96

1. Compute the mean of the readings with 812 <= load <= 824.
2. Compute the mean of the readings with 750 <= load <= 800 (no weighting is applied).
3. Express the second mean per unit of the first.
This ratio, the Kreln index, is 0.832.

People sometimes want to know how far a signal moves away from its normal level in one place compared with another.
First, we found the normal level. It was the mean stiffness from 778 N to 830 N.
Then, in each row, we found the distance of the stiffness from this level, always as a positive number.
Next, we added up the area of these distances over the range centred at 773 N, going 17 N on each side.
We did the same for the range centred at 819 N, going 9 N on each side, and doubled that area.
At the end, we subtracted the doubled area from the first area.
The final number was -72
